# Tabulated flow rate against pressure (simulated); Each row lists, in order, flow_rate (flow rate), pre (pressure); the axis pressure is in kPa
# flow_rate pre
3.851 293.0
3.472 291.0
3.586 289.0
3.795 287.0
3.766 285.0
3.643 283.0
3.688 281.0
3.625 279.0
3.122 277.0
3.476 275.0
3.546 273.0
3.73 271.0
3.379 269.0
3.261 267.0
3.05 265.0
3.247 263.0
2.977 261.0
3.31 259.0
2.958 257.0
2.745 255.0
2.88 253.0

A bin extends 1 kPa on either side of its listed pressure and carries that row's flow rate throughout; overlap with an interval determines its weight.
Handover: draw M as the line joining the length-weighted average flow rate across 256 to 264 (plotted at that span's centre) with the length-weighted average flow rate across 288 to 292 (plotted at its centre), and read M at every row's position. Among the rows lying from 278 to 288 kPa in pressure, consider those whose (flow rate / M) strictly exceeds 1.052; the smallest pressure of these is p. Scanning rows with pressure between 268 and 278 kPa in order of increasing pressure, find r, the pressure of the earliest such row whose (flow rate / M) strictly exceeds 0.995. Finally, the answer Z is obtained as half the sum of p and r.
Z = 274 kPa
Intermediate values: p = 279.0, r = 269.0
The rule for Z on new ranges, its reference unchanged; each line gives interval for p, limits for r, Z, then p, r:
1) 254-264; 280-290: 270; 259.0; 281.0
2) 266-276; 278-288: 275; 271.0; 279.0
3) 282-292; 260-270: 273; 283.0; 263.0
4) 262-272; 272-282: 272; 271.0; 273.0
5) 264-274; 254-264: 265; 271.0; 259.0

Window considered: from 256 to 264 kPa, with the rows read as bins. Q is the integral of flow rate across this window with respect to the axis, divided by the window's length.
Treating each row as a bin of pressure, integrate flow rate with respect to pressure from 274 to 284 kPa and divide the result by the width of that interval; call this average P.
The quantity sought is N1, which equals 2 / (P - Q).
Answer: 5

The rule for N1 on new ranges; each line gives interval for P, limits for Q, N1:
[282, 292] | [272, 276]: 14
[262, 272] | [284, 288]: -4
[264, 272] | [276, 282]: -16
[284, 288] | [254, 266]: 3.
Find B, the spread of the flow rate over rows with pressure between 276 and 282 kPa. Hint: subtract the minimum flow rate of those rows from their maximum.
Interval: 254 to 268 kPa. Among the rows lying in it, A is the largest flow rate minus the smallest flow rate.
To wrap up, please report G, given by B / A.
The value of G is 1.0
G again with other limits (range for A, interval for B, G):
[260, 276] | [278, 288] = 0.2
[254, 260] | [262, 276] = 1.2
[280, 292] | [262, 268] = 0.7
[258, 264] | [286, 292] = 1.0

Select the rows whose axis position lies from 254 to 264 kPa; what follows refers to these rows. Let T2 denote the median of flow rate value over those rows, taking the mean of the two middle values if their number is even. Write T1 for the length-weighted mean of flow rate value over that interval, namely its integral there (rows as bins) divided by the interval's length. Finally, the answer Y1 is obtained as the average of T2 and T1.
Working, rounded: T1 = 3.05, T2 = 2.98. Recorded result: 3.0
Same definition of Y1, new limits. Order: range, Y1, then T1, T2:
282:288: 3.8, 3.73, 3.77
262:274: 3.3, 3.37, 3.32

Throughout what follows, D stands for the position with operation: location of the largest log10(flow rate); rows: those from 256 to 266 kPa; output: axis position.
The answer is 259.0 kPa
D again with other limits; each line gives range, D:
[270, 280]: 271.0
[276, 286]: 285.0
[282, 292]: 287.0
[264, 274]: 271.0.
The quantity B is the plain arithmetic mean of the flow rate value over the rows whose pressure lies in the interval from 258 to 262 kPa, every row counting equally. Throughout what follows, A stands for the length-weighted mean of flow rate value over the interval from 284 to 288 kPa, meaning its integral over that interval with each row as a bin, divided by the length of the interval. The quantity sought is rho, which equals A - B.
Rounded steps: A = 3.8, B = 3.1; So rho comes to 0.6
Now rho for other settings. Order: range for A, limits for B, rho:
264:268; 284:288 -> -0.6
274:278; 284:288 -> -0.5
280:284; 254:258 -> 0.8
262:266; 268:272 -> -0.4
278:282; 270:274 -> 0.0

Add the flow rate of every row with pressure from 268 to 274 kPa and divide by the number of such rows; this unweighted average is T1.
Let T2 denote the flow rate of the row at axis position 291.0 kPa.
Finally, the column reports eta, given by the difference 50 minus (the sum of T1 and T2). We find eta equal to 43.0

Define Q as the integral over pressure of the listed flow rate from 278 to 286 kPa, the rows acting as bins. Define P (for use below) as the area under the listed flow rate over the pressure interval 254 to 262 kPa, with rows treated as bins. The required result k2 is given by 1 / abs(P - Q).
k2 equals 0.18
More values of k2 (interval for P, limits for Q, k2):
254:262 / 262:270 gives 0.53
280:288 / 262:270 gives 0.26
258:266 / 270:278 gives 0.39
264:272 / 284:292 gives 0.42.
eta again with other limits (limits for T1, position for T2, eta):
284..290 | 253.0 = 43.4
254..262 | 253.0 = 44.1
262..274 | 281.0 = 42.9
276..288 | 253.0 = 43.5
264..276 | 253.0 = 43.7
